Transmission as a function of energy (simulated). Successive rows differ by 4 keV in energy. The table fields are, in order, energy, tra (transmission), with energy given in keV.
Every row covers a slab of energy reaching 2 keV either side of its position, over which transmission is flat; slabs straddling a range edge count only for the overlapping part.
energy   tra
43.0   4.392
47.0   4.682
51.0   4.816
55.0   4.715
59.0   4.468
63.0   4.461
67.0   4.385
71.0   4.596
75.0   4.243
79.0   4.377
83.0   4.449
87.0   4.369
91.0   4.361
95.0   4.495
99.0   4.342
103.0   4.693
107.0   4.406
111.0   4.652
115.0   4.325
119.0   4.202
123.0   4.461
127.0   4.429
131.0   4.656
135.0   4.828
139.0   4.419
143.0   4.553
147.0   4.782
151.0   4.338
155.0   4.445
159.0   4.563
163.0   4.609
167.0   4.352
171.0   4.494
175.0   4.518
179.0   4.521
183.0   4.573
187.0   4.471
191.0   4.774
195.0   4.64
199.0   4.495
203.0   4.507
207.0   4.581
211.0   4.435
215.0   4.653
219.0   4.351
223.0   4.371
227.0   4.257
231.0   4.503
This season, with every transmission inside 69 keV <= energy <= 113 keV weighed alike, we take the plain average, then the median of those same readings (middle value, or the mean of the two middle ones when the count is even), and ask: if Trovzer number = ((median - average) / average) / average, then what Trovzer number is -0.0024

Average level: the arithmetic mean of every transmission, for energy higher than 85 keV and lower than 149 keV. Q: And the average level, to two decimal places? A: 4.50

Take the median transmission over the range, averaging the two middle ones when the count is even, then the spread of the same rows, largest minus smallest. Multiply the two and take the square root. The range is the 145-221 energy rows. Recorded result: 1.42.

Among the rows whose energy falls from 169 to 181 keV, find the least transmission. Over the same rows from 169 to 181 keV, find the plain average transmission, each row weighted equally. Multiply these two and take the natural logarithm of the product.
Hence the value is 3.01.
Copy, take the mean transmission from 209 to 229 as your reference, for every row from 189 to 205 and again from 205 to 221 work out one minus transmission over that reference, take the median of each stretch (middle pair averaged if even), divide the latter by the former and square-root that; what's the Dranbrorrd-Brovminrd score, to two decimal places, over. 0.77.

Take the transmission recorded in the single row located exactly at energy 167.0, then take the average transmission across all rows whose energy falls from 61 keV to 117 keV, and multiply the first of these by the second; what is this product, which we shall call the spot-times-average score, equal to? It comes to 19.3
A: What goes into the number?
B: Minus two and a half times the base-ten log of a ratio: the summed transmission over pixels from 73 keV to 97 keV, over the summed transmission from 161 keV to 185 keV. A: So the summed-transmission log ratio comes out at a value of 0.031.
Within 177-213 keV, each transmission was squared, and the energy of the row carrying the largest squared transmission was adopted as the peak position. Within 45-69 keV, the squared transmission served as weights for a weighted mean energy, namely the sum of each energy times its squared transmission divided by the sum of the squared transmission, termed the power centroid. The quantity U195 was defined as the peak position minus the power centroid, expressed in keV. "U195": 134.4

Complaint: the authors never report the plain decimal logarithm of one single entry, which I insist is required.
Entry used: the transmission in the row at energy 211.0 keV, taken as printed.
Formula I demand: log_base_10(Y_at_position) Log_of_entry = 0.647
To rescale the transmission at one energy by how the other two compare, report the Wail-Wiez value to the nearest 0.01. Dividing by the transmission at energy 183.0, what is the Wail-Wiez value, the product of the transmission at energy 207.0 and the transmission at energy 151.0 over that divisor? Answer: 4.35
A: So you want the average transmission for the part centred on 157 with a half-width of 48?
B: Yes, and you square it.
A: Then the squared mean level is 20.5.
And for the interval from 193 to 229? 20.0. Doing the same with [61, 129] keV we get 19.6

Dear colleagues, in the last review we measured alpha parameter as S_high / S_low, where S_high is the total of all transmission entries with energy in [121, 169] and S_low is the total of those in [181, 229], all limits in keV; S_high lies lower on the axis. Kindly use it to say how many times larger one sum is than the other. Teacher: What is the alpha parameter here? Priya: 1.006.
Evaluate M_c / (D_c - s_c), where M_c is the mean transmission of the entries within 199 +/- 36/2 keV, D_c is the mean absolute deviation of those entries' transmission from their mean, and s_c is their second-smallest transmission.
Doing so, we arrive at -1.041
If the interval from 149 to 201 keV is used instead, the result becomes -1.060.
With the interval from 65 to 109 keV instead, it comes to -1.043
